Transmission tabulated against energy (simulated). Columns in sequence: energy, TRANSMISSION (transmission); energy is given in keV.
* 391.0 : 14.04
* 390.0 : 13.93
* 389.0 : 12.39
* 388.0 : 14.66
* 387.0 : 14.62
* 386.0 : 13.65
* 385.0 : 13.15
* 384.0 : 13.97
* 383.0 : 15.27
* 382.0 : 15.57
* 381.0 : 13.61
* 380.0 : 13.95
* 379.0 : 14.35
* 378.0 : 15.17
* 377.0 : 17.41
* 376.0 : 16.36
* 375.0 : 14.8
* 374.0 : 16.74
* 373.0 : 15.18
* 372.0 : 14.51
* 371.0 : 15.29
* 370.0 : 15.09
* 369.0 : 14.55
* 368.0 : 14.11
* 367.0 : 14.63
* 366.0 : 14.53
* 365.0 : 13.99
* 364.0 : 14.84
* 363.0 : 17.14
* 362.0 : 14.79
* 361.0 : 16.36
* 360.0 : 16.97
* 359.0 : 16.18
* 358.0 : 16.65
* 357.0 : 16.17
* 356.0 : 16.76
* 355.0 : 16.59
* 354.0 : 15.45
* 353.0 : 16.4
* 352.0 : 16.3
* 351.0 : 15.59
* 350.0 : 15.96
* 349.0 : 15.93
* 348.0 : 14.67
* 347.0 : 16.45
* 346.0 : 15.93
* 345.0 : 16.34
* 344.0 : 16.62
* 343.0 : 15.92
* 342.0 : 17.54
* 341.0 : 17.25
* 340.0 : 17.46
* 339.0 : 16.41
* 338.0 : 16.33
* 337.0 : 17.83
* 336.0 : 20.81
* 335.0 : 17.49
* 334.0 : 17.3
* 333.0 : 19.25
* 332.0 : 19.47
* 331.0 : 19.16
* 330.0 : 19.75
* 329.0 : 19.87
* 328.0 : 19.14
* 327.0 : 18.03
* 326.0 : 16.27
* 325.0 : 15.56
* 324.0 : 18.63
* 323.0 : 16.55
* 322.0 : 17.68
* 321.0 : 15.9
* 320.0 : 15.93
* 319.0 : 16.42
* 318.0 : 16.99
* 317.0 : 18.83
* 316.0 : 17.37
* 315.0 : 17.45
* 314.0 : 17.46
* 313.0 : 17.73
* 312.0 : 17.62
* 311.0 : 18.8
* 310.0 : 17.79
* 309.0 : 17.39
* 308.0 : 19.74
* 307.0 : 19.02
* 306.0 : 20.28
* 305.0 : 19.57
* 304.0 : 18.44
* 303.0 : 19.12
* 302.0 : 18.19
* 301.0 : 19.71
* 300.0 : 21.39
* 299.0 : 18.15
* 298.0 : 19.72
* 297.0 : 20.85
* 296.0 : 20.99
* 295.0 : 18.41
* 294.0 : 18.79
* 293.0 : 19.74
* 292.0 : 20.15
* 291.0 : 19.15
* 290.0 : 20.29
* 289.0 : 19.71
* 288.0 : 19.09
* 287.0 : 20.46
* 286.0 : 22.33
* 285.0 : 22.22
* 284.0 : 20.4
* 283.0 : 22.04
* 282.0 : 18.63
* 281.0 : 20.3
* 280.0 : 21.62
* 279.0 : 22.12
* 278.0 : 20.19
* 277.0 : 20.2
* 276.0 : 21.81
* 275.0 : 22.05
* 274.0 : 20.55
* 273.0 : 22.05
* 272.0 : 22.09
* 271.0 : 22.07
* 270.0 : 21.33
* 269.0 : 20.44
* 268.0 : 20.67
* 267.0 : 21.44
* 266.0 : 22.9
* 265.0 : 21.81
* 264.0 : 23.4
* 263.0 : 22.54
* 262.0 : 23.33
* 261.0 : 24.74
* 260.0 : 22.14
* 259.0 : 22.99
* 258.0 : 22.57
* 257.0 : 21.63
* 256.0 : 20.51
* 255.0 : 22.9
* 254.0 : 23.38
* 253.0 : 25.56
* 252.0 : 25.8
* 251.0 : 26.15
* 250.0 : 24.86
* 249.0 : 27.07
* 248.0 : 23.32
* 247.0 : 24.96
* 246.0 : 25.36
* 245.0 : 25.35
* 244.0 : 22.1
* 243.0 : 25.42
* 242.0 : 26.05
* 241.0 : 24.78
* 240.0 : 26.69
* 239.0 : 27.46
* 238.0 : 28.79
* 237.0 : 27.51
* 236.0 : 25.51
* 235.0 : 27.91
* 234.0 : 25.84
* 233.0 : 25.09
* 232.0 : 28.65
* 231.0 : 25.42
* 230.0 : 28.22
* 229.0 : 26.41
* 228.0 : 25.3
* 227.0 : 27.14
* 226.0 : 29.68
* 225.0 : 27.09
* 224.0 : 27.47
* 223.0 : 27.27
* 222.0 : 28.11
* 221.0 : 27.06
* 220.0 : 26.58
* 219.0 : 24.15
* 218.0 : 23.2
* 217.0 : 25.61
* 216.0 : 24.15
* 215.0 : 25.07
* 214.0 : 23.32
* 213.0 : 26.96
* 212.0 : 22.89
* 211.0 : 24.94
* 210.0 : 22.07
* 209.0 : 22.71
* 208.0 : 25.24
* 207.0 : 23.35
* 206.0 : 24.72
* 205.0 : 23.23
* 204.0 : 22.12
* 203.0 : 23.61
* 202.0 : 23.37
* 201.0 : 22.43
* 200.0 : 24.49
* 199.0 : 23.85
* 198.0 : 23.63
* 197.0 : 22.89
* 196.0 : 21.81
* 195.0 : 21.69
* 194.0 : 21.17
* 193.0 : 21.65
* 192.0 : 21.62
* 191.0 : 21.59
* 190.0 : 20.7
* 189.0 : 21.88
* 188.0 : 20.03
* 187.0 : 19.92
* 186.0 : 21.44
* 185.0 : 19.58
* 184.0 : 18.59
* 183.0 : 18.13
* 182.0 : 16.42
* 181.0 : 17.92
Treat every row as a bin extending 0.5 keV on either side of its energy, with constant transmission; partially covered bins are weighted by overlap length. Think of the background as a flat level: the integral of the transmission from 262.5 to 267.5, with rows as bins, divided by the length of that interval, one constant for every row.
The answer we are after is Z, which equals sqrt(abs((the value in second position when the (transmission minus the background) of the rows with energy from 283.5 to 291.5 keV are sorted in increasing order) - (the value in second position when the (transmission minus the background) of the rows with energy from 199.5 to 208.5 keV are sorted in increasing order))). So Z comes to 1.81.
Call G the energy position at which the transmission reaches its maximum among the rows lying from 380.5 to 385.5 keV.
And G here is 382.0 keV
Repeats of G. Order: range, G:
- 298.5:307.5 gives 300.0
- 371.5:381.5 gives 377.0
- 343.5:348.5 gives 344.0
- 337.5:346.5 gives 342.0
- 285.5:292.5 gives 286.0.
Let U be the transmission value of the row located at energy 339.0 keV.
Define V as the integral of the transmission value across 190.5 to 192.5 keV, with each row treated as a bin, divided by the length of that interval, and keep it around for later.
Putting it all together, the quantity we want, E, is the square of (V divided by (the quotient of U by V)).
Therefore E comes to 809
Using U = 16.41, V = 22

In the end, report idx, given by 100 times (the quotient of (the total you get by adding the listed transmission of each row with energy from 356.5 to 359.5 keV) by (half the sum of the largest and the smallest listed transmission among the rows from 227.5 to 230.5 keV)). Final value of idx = 183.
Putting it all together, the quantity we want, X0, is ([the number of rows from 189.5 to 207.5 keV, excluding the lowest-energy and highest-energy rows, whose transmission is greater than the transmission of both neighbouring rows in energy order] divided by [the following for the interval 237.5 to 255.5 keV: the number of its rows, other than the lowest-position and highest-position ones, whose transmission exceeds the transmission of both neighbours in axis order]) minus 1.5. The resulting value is -0.50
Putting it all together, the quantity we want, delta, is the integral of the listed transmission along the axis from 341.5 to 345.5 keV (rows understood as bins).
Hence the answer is 66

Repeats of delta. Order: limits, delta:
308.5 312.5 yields 72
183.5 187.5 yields 80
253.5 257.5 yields 88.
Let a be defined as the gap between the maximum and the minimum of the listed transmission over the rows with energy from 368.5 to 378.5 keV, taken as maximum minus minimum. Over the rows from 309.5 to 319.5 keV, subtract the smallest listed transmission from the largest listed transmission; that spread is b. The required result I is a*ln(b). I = 3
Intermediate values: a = 2.9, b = 2.4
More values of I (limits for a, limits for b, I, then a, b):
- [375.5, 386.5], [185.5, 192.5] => 3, 4.3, 2.0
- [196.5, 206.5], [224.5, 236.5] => 4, 2.6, 4.6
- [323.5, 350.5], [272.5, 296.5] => 8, 6.1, 3.9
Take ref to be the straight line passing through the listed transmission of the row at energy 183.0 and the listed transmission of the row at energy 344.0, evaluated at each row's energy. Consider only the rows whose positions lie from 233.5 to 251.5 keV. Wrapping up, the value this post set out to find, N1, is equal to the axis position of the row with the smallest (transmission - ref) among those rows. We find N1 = 244.0 keV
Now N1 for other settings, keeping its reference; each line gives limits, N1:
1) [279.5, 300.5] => 299.0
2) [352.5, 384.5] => 381.0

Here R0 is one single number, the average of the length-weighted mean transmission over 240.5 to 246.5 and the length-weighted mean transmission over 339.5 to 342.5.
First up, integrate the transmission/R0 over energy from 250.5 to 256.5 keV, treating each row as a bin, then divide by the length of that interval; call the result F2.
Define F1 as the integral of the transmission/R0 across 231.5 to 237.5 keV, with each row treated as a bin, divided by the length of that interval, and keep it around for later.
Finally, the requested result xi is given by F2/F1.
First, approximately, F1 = 1.3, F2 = 1.14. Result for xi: 0.90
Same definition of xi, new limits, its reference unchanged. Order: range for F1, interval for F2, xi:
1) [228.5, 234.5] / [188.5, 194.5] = 0.81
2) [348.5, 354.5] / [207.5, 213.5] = 1.51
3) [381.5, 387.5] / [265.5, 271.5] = 1.49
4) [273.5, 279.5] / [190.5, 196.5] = 1.02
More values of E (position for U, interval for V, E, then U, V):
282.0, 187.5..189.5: 556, 18.63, 21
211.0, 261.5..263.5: 445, 24.94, 23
